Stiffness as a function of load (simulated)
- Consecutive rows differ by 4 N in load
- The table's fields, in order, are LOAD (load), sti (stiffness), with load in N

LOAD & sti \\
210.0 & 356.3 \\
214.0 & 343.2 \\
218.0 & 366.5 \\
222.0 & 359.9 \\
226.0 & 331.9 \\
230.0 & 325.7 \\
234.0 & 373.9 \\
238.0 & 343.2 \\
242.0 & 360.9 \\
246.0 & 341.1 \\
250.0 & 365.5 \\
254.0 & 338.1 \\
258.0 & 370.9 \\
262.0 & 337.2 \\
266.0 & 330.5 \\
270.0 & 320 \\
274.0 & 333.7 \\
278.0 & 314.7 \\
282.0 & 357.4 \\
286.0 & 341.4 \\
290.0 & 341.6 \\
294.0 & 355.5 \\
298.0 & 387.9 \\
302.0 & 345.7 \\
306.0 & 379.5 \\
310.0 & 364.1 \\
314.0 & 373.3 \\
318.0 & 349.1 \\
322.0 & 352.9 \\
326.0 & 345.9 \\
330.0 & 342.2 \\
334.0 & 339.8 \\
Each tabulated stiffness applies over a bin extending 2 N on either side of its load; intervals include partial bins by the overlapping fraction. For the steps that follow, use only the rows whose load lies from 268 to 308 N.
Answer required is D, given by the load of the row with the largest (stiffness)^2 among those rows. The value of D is 298.0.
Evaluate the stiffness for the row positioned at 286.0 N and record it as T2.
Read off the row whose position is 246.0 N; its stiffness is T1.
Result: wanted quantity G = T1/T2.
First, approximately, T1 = 341.1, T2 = 341.4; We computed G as 1.00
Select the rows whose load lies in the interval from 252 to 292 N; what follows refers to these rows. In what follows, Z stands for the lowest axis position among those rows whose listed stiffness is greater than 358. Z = 258.0 N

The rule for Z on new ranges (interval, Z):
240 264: 242.0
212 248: 218.0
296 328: 298.0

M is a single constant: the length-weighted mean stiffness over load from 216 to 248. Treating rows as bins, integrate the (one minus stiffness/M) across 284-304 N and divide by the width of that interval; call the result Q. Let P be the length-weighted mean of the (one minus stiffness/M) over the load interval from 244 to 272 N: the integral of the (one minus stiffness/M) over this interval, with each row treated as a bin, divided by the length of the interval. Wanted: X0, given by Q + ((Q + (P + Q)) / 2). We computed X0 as -0.013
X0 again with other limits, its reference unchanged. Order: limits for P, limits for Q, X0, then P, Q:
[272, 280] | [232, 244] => -0.014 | 0.07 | -0.03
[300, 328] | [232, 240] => -0.058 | -0.02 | -0.02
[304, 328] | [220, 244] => -0.008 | -0.03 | 0.00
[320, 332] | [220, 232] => 0.069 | 0.01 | 0.03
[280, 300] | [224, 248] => 0.015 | -0.02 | 0.01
